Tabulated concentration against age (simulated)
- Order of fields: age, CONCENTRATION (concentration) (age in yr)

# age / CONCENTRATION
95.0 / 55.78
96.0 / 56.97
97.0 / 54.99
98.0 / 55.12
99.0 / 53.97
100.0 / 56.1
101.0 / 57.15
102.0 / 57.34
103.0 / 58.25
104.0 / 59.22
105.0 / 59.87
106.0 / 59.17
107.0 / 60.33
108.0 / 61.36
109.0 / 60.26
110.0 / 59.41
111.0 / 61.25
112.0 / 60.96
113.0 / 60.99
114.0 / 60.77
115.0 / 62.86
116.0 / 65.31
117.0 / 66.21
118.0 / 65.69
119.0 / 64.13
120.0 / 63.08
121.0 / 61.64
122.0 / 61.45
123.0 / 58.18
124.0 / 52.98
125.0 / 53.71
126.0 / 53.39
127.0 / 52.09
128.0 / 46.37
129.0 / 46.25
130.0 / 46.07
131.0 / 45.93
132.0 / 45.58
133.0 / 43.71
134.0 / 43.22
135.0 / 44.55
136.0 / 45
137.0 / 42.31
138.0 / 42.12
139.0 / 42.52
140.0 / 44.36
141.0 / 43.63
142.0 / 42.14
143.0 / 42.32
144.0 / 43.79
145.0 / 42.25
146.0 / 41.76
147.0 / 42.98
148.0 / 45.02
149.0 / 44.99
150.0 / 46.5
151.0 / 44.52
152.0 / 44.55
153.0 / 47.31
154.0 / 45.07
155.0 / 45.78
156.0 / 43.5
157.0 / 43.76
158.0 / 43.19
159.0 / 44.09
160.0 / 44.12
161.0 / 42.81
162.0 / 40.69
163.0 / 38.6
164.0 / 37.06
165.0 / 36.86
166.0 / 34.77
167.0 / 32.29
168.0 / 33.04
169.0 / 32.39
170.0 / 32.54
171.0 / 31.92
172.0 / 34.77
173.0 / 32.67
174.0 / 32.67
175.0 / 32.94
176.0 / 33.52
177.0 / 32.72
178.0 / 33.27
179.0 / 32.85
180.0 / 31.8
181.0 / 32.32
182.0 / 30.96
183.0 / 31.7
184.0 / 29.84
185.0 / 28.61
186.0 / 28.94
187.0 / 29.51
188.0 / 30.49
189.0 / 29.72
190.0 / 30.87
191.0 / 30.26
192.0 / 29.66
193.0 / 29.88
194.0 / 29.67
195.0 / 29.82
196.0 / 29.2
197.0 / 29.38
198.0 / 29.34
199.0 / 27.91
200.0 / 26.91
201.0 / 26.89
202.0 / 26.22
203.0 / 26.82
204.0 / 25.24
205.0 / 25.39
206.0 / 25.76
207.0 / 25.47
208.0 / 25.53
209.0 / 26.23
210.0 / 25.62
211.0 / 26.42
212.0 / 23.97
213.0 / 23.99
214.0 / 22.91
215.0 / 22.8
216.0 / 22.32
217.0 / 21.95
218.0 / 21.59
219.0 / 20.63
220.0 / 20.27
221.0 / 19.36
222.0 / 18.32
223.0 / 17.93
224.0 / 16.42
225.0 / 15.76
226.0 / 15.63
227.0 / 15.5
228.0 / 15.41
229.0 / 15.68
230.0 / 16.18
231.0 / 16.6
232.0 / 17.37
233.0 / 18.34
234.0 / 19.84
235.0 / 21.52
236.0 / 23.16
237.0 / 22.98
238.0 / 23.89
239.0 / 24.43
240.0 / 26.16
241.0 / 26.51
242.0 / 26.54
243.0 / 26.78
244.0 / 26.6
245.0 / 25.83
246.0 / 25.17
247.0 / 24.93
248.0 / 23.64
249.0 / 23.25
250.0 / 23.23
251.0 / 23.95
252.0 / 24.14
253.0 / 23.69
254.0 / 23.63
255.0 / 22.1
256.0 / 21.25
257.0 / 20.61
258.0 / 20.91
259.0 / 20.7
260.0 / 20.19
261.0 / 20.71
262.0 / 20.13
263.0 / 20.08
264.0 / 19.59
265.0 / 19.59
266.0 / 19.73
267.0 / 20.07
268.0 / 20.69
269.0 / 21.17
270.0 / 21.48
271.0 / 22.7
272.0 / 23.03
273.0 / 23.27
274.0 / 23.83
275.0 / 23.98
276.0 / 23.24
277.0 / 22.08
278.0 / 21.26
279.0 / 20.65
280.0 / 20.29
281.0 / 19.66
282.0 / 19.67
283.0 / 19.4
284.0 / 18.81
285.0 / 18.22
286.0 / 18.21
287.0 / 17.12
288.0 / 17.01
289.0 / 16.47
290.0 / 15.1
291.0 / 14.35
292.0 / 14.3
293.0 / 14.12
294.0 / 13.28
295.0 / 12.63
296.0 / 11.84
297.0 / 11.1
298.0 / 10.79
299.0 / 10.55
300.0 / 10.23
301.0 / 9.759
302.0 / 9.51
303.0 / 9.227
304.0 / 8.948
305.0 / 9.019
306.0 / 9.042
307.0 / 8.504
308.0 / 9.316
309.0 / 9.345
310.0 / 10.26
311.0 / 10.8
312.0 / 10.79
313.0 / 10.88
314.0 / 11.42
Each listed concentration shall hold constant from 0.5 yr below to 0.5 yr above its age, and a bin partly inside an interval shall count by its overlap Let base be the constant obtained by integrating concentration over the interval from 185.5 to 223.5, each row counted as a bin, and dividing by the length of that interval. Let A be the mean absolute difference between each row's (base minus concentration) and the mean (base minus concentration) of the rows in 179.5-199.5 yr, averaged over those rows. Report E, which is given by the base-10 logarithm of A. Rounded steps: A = 1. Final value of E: -0.1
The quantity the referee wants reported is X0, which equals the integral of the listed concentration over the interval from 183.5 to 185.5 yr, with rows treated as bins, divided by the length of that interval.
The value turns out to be 29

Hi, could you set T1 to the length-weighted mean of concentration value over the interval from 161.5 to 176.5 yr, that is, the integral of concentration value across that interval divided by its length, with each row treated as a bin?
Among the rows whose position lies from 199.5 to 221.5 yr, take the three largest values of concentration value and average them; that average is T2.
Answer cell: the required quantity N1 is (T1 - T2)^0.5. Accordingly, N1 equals 2.8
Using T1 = 34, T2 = 26.9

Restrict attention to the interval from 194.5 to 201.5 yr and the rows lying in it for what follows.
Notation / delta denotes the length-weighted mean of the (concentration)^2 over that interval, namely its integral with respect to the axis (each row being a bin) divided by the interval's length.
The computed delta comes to 813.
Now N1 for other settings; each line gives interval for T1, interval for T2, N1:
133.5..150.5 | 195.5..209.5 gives 3.8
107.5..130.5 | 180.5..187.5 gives 5.2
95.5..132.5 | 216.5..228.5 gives 6.0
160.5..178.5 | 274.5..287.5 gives 3.4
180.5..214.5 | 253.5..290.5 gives 2.0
